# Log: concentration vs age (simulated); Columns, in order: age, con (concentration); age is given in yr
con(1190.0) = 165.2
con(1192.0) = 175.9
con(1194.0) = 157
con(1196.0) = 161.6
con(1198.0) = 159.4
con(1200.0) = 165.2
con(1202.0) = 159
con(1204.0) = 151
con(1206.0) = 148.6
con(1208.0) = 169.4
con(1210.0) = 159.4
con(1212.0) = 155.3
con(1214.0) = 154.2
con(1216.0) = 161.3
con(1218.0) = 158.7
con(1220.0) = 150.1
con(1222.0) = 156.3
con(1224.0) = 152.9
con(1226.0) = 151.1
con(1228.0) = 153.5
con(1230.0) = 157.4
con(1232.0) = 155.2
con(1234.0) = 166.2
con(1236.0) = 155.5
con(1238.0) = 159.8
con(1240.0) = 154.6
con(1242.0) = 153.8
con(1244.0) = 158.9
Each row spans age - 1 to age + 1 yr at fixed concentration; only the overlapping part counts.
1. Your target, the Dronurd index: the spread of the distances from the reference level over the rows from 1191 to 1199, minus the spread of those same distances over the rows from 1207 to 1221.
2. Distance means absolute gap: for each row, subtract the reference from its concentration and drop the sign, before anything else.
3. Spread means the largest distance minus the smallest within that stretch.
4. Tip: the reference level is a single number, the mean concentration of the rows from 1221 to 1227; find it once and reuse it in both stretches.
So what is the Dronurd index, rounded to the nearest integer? 4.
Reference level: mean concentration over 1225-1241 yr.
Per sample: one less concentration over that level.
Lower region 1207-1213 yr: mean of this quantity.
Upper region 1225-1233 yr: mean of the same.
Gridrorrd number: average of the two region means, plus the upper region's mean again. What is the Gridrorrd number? 0.01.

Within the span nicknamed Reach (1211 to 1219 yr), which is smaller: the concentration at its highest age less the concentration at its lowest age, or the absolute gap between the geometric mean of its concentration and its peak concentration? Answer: 3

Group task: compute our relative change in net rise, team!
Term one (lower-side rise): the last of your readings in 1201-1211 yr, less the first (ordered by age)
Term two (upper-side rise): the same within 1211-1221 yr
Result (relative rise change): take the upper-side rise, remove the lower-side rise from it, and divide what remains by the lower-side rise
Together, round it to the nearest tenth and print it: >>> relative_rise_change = -14.0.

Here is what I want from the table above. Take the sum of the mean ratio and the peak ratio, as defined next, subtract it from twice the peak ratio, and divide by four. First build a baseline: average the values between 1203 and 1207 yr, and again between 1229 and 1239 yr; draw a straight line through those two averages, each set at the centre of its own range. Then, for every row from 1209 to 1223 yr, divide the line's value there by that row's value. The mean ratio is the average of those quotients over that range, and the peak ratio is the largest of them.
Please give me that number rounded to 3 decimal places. 0.012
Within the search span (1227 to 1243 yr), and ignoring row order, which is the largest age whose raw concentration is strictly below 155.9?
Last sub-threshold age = 1242.0 yr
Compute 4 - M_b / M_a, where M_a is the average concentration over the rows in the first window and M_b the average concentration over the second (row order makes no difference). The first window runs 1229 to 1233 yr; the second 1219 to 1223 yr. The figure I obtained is 3.02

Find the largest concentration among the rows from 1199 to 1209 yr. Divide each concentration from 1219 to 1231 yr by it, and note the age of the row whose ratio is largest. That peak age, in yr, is 1230.0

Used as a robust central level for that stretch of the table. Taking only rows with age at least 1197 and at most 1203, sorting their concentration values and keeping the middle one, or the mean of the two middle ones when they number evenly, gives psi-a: 159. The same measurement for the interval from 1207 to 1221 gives 159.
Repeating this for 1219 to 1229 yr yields 153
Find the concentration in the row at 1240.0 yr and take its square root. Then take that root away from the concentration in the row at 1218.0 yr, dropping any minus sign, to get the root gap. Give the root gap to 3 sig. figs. 146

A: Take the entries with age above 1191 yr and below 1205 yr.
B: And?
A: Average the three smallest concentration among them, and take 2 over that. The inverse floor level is 0.0128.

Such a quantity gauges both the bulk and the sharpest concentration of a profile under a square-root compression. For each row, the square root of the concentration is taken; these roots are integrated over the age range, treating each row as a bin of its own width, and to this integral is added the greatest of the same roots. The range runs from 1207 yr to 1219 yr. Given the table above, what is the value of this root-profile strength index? 165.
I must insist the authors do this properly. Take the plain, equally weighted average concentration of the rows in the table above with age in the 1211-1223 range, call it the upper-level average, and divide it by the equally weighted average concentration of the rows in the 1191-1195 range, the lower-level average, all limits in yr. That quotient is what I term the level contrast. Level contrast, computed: 0.94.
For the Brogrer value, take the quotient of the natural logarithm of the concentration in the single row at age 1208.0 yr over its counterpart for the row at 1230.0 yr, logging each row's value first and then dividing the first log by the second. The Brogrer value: 1.01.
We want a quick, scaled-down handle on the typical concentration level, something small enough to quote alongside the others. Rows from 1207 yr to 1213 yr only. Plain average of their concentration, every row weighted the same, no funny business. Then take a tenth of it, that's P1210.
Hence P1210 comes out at 16.1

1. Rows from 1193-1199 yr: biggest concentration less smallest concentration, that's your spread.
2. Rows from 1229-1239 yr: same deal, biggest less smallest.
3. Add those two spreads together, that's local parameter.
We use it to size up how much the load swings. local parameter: 15.6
